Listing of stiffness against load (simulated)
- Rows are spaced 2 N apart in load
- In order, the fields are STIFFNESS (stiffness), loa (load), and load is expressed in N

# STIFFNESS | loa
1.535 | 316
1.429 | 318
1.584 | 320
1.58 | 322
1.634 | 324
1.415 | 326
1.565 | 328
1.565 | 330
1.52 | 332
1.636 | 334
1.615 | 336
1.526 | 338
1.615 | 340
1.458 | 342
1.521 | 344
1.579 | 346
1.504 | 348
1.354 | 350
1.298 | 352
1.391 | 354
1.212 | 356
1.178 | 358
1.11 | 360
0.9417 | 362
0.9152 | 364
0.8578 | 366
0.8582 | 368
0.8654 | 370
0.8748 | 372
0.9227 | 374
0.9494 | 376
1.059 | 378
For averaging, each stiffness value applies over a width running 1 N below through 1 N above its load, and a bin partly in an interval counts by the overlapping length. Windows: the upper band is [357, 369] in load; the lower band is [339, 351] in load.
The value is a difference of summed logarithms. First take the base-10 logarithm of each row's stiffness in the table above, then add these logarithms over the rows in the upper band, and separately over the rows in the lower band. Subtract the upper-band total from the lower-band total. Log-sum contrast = 1.1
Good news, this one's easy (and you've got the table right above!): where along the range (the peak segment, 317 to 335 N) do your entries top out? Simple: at 334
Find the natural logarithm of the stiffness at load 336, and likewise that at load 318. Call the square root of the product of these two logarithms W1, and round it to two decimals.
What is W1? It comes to 0.41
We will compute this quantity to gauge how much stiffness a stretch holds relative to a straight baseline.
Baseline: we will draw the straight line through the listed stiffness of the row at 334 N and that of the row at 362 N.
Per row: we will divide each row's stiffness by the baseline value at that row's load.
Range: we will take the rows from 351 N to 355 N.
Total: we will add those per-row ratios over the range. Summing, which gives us 2.31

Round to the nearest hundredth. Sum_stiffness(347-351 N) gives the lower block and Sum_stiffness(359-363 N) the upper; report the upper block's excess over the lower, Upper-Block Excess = -0.81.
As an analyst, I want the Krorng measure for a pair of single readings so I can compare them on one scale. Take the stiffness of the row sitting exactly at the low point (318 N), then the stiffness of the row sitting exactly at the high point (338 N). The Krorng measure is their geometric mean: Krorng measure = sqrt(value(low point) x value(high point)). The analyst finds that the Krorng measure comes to 1.48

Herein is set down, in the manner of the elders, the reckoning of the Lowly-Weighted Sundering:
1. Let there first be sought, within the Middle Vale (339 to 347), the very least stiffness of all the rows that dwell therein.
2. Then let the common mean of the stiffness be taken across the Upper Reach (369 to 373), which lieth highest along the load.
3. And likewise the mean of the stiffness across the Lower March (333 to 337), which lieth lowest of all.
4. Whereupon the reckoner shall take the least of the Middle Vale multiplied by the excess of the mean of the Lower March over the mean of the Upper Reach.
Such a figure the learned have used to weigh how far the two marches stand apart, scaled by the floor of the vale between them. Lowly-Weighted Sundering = 1.1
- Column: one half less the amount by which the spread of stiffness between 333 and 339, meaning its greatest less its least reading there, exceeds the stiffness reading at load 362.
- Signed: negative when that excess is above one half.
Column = 1.33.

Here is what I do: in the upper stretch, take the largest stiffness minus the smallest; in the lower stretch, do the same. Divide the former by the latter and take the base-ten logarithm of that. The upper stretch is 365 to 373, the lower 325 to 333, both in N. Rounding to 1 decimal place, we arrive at -0.9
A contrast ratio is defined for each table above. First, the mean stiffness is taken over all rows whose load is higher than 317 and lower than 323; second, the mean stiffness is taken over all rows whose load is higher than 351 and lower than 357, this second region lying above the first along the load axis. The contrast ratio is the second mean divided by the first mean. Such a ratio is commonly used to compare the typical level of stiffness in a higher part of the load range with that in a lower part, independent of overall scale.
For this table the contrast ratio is 0.85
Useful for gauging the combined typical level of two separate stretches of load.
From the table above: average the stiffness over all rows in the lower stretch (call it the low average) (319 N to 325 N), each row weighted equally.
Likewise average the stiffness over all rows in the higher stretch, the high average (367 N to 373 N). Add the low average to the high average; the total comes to 2.5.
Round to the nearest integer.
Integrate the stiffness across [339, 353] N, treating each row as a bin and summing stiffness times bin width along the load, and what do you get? 21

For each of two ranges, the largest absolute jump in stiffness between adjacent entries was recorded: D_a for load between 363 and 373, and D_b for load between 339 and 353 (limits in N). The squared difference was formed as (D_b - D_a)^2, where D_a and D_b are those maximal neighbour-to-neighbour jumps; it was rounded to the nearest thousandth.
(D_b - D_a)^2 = 0.010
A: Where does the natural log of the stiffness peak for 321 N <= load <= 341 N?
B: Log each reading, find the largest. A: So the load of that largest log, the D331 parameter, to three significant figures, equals 334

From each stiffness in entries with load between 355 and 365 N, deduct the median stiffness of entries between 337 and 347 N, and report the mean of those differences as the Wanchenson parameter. -0.45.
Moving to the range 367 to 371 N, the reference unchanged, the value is -0.66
